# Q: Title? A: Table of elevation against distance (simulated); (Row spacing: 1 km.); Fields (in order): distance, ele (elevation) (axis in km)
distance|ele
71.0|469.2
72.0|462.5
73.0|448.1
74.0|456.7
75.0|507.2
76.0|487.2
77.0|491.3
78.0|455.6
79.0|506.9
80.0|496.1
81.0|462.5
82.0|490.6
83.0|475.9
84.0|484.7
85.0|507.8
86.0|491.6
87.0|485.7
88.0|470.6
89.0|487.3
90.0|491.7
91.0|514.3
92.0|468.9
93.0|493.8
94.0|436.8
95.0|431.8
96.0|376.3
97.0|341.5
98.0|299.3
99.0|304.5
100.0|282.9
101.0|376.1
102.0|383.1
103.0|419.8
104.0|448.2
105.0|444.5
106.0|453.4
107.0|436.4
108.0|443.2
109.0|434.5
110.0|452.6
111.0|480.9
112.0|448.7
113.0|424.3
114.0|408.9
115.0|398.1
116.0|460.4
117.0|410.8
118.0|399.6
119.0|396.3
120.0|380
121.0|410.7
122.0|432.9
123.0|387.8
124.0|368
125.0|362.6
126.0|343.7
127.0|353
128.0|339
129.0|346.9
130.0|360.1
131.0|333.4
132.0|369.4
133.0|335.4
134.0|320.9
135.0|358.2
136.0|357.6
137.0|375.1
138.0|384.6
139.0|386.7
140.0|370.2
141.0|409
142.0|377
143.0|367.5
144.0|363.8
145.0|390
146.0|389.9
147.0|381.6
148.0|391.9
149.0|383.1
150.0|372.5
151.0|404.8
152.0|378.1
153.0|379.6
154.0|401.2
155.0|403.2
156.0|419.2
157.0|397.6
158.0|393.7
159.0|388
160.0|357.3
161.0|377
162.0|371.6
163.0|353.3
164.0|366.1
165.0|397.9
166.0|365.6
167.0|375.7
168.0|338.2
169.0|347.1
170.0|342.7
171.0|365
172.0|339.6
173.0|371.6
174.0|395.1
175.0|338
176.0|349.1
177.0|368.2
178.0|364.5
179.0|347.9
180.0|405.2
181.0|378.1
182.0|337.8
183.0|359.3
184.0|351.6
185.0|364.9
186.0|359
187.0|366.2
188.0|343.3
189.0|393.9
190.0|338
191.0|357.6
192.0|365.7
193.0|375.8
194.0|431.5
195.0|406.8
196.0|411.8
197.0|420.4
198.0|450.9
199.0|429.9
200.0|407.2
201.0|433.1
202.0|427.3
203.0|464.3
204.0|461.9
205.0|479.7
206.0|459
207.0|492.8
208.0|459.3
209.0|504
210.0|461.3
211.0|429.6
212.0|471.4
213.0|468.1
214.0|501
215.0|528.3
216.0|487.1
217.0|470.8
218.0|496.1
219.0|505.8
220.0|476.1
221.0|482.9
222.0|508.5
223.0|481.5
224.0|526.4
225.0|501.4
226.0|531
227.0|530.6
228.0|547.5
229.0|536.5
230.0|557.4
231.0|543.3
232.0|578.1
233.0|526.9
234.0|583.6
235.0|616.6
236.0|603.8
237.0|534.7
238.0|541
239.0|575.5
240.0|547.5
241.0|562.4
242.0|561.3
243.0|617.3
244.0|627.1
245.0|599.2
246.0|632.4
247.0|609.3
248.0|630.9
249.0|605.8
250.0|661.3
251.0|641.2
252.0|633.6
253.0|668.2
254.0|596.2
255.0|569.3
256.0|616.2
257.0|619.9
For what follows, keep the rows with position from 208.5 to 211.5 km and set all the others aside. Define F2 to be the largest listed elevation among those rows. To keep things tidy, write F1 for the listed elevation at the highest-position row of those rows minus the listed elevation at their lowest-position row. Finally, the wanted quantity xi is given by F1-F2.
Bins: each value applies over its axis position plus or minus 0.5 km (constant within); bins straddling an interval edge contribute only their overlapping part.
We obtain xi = -578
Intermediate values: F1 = -74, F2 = 504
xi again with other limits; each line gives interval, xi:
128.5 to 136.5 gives -359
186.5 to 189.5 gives -366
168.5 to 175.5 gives -404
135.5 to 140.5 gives -374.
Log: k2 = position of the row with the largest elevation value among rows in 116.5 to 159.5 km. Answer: 122.0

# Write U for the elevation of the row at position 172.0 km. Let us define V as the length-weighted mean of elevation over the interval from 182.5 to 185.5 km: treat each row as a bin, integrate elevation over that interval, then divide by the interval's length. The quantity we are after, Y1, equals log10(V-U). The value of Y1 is 1.28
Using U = 339.6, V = 359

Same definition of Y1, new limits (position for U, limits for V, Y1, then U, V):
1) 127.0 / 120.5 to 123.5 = 1.76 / 353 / 410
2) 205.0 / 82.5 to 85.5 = 0.99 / 479.7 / 489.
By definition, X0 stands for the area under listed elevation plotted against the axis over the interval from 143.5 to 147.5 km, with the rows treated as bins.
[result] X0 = 1525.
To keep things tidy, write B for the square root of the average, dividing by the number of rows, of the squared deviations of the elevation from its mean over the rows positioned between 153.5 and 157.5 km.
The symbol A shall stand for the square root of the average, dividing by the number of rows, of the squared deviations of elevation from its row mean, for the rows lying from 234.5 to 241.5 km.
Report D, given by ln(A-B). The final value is 3.0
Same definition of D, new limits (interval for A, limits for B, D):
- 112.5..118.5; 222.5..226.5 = 0.2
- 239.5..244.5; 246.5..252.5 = 2.6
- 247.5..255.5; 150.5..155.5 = 3.0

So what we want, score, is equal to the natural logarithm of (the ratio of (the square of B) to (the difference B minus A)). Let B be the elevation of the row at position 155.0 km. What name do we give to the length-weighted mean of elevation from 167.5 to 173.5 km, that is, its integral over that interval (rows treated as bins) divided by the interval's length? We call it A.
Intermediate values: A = 351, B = 403.2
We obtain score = 8.0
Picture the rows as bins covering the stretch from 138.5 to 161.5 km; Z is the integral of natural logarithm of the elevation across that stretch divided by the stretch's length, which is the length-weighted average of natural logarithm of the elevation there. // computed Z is 5.96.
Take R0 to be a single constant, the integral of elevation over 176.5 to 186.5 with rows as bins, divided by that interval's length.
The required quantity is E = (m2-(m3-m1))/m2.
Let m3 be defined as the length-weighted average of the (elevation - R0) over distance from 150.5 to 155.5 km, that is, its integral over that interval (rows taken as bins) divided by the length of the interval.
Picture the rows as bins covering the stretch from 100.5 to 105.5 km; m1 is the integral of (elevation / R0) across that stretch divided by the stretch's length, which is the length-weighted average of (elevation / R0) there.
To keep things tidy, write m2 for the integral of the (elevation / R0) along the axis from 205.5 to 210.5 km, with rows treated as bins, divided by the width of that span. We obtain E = -21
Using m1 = 1.1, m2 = 1.31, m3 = 30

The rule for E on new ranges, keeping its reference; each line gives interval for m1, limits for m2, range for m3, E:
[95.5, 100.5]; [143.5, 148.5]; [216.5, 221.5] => -115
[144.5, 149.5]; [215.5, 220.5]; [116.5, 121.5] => -25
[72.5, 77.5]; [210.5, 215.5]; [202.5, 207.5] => -80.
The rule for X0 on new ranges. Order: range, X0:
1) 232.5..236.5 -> 2331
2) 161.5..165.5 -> 1489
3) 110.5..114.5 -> 1763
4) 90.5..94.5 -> 1914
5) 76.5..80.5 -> 1950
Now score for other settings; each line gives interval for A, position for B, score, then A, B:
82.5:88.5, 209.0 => 9.6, 486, 504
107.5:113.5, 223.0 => 8.8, 447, 481.5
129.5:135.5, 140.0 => 8.7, 346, 370.2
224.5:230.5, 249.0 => 8.5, 534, 605.8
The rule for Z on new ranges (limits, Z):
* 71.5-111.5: 6.09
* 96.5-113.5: 5.99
